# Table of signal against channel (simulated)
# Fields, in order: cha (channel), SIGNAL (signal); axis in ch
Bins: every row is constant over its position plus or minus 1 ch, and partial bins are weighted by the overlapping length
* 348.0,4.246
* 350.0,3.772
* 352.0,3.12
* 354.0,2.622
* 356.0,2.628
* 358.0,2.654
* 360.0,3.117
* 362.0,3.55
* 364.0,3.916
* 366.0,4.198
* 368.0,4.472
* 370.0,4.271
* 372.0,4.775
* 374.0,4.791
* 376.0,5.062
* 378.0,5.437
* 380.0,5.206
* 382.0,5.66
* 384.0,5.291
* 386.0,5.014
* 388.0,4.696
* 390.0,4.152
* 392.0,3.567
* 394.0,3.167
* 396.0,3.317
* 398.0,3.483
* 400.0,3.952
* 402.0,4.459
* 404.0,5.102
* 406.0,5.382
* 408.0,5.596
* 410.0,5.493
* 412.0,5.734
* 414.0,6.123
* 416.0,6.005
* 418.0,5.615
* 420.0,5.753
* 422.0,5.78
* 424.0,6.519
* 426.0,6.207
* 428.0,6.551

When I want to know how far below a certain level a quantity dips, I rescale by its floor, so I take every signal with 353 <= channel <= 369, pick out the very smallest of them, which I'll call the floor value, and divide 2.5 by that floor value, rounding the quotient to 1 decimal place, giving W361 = 1.0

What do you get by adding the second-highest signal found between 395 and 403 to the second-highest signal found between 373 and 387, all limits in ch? 9.4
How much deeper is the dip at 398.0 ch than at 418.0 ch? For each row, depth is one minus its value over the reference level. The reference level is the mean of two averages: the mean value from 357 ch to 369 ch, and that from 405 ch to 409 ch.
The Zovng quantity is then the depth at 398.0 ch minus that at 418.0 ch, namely 0.47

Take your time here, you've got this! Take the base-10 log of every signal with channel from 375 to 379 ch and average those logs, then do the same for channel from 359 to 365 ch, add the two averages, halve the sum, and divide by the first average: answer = 0.88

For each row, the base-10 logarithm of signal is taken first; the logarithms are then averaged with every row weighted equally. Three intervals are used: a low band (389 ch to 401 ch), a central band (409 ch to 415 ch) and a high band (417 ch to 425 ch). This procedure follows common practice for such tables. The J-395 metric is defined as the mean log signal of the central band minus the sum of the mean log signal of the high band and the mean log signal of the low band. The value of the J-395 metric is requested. -0.56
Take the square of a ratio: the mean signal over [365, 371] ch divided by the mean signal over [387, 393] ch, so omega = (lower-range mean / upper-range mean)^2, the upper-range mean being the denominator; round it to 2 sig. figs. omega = 1.1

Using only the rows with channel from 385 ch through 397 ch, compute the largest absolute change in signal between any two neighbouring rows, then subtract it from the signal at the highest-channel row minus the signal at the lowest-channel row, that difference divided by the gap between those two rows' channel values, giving -0.75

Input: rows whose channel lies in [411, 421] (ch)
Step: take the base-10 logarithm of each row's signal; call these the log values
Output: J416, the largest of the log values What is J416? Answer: 0.79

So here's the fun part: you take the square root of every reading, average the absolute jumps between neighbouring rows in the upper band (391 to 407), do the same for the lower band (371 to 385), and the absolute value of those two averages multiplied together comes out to 0.0058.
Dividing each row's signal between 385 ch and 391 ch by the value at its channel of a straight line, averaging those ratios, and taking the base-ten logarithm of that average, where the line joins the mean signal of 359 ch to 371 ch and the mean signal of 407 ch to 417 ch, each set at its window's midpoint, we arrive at -0.02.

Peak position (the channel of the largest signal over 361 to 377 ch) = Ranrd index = 376.0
